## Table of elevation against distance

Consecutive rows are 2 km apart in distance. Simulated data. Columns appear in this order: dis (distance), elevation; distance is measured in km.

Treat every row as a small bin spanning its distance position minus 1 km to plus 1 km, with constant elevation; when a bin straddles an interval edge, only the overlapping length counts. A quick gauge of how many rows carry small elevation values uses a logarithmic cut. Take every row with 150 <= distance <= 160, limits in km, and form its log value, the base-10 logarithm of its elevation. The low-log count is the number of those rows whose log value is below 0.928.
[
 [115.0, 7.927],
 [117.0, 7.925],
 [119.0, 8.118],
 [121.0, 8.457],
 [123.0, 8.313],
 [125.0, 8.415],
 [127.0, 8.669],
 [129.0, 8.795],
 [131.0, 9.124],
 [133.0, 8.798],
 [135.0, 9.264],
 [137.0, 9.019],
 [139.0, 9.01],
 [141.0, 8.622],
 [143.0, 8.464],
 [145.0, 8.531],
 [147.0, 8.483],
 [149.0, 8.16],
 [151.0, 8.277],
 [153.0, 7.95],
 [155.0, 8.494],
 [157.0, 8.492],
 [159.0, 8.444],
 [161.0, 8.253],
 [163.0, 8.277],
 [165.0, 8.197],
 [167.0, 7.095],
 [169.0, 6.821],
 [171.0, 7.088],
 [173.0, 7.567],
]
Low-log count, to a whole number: 3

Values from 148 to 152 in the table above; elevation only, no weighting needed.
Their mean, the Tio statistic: 8.22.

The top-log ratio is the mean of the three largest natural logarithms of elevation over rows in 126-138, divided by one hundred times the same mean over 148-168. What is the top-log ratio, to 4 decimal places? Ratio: 0.0104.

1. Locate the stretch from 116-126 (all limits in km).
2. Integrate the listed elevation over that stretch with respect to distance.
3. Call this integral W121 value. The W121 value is 82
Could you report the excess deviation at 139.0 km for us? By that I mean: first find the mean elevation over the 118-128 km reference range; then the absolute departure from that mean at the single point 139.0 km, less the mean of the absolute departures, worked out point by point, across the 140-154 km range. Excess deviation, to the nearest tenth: 0.4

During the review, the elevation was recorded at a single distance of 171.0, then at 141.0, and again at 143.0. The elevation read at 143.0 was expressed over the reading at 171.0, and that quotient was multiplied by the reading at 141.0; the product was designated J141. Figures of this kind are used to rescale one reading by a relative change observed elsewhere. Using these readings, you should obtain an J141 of 10.3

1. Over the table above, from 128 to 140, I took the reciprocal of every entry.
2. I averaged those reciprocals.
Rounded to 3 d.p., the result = 0.111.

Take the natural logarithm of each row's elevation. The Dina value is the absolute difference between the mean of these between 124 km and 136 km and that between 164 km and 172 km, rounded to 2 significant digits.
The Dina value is 0.19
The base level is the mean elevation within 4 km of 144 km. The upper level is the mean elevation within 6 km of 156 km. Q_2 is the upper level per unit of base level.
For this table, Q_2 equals 0.98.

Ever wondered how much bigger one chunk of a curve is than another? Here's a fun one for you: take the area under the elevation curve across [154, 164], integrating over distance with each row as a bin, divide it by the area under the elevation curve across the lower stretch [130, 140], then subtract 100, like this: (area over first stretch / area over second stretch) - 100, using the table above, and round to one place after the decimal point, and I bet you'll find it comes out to -99.1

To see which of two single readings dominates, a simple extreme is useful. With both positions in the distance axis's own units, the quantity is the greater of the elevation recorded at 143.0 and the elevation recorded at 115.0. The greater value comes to 8.46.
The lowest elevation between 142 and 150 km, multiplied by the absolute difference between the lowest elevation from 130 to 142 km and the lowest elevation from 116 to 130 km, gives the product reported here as 5.7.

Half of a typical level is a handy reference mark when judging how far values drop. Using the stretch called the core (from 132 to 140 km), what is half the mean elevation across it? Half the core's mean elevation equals 4.51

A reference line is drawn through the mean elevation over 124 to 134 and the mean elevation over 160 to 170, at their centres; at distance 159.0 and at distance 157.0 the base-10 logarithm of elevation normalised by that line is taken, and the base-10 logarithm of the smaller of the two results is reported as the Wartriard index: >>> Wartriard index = -1.55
